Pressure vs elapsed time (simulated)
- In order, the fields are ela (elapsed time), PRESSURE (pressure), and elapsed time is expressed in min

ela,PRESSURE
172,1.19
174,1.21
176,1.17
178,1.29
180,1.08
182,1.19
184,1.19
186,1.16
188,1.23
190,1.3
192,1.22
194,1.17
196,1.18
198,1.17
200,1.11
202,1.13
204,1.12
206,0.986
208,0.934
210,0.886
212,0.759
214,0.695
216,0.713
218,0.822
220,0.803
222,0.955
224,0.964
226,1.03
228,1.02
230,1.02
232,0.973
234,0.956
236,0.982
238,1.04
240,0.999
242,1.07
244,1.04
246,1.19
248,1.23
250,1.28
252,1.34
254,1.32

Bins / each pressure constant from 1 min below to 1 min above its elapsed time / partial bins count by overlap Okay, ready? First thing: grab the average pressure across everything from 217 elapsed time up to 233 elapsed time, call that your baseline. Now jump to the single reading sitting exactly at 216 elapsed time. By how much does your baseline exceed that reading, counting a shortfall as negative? 0.24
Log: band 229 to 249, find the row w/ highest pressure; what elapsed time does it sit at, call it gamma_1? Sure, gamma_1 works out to 248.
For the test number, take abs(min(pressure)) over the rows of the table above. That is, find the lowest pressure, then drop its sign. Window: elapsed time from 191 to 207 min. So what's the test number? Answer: 0.99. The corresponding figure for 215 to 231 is 0.71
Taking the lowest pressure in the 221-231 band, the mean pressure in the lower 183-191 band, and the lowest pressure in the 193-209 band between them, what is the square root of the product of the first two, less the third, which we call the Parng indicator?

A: 0.15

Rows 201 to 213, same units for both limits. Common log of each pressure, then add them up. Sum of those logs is -0.1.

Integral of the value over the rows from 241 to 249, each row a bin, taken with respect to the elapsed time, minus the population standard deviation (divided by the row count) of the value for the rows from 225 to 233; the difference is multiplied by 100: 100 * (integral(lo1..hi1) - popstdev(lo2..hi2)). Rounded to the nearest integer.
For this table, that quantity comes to 904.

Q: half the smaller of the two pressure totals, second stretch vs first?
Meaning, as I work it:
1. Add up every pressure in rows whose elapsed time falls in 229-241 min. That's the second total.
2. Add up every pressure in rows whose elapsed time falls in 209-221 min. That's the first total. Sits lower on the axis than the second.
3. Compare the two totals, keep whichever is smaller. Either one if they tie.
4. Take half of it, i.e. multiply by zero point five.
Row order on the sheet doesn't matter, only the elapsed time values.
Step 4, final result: 2.3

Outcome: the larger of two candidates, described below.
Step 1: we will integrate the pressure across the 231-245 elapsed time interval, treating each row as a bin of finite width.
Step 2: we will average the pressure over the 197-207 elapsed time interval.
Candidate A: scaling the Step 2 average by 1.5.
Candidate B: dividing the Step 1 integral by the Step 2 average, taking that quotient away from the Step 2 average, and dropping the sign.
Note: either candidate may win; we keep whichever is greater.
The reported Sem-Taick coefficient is 12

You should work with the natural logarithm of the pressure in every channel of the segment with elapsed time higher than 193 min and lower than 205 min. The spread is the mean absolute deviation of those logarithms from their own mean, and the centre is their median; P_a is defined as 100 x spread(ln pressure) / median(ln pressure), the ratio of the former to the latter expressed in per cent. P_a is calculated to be 17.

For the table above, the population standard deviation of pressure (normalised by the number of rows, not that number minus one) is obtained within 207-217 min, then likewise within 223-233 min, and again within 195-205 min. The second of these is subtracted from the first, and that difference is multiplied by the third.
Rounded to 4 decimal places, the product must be 0.0019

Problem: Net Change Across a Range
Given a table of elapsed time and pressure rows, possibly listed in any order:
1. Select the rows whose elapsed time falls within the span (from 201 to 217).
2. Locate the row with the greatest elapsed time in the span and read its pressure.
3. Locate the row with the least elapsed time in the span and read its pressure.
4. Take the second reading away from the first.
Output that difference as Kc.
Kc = -0.42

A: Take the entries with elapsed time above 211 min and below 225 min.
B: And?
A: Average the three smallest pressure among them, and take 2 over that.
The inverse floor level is 2.77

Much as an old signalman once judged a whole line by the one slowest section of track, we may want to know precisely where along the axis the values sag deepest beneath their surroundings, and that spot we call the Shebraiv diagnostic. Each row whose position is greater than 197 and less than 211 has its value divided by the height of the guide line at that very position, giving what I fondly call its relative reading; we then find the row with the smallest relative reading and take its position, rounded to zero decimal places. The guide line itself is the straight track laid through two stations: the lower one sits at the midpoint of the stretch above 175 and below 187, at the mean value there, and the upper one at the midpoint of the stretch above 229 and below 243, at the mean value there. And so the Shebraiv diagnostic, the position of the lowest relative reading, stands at 210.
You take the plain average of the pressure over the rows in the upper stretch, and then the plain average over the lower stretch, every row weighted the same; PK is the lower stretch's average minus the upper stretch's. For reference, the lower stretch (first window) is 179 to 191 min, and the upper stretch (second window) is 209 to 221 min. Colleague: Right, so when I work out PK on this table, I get 0.41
